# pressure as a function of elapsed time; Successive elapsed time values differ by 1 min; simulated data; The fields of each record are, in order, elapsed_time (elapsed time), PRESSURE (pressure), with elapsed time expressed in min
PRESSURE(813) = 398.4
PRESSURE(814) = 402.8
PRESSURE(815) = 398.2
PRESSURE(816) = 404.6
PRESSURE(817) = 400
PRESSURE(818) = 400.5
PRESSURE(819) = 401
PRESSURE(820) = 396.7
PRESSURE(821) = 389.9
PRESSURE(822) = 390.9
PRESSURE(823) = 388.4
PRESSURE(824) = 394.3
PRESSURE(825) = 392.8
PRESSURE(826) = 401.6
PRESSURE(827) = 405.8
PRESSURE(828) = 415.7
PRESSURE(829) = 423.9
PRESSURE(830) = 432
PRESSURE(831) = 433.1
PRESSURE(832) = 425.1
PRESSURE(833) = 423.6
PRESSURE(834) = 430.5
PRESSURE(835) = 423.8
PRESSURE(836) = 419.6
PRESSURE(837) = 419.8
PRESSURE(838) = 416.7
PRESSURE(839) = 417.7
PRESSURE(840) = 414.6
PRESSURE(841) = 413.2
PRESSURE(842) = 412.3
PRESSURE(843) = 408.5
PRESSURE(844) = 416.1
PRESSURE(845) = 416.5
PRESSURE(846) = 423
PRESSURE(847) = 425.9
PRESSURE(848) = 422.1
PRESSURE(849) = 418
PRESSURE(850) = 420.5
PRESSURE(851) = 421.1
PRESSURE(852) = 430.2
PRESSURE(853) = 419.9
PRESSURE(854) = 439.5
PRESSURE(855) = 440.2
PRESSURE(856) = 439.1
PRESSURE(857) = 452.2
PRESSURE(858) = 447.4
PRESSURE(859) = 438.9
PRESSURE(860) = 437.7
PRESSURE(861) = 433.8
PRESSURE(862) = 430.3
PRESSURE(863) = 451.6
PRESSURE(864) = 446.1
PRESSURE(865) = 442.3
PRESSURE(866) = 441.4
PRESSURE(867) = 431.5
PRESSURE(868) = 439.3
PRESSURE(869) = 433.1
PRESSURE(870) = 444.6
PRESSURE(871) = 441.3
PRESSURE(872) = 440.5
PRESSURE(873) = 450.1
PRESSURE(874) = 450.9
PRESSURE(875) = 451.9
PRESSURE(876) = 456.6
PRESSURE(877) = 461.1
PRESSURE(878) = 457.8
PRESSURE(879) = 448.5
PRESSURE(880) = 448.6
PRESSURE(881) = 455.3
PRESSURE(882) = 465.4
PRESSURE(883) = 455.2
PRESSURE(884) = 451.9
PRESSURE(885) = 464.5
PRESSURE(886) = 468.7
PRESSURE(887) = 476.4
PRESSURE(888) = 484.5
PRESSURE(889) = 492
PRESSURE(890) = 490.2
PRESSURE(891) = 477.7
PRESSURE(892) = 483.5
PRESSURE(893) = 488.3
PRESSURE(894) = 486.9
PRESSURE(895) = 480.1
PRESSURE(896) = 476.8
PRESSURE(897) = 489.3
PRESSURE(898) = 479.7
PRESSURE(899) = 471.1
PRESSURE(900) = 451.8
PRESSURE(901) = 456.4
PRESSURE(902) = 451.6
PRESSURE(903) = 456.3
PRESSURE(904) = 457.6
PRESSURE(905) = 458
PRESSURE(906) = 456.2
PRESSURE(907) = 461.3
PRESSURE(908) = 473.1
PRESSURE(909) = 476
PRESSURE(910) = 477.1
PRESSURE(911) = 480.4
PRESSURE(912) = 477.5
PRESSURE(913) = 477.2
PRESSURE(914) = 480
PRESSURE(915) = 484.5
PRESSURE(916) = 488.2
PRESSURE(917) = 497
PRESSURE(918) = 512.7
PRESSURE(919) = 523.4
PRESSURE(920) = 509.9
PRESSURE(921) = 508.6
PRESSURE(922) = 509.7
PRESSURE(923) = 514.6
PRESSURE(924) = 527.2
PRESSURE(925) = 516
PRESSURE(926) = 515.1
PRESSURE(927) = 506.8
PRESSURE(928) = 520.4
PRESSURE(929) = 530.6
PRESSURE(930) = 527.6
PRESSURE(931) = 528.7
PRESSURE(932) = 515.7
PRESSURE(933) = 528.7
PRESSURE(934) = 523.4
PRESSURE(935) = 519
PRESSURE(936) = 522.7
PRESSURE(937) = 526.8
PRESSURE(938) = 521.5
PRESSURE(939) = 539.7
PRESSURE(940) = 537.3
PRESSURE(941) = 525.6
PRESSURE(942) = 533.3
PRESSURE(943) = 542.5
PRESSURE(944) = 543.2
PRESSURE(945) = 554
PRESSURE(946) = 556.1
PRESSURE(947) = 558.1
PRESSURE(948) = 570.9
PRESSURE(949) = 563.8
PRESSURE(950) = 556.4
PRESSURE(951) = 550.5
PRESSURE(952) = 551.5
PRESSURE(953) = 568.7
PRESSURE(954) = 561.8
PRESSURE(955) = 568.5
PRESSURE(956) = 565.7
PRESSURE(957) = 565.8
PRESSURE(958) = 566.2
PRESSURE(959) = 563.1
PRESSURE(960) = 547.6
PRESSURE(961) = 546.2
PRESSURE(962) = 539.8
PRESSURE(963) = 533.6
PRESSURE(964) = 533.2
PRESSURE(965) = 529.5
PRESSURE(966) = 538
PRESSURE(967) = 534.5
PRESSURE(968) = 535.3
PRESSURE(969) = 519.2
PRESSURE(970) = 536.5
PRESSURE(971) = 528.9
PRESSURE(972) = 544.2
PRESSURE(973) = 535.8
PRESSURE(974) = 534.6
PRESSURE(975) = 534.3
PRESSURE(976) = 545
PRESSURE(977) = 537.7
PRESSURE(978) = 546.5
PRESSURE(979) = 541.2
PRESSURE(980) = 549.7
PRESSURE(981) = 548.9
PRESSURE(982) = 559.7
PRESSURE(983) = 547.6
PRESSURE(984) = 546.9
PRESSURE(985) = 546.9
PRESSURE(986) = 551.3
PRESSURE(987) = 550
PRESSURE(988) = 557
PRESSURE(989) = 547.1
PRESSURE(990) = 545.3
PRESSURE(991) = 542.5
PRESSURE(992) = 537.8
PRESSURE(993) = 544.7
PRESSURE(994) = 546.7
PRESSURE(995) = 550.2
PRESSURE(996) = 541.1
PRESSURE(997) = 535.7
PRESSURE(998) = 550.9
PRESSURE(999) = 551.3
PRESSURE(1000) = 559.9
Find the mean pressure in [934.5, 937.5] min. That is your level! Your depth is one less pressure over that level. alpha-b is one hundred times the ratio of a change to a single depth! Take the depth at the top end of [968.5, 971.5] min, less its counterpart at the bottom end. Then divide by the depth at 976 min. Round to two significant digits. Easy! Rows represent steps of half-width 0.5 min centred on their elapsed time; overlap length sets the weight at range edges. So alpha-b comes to 44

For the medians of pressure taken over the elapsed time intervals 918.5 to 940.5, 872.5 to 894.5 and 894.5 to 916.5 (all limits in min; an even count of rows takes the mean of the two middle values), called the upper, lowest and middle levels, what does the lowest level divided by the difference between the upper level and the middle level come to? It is 10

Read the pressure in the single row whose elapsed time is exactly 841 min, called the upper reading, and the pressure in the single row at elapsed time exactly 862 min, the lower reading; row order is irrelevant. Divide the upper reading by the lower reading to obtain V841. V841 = 0.96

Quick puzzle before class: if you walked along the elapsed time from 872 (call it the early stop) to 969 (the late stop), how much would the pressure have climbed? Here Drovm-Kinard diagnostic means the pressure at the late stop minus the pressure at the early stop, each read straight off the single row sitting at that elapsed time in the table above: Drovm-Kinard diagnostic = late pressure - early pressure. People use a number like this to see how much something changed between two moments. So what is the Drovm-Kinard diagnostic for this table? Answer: 79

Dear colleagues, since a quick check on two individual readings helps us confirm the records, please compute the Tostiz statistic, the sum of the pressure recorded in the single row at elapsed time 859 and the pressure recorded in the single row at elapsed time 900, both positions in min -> 891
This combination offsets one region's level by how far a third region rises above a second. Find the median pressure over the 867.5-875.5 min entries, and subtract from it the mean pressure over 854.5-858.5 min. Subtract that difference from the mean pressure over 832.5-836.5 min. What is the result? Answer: 426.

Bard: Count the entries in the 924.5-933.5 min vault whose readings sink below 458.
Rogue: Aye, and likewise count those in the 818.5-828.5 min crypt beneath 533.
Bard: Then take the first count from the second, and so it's 10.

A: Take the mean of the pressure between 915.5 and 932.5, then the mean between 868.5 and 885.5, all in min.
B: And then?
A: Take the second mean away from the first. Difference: 63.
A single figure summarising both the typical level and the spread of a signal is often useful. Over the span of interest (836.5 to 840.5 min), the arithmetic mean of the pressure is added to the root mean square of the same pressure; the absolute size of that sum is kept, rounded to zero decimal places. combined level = 834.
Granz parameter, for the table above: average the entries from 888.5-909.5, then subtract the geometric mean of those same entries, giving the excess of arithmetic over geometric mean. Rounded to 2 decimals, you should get 0.20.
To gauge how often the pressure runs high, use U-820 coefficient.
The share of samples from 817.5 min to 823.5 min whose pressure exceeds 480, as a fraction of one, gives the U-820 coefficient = 0.0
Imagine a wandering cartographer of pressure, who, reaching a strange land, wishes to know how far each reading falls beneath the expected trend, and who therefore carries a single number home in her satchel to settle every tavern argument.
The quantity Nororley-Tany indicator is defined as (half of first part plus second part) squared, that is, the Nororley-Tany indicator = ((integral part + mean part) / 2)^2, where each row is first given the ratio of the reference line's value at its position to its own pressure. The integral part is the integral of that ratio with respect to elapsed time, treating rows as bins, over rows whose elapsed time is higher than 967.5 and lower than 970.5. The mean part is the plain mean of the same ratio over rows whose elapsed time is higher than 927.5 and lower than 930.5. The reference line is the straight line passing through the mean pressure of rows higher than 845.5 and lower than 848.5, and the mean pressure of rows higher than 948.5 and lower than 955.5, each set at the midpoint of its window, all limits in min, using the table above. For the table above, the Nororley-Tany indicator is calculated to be 4.63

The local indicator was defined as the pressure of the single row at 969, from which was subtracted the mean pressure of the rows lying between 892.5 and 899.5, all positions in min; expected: 37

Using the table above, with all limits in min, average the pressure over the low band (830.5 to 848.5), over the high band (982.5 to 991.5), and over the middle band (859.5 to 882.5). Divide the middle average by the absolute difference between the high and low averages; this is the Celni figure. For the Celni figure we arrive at 3.5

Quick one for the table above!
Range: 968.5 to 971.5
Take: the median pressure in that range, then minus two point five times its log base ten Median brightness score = -6.81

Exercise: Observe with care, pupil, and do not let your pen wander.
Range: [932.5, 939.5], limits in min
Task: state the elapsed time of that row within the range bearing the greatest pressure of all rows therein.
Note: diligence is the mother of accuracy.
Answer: 939 min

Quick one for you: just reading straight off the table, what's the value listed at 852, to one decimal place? 430.2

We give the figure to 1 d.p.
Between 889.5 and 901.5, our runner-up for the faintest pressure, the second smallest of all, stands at 456.4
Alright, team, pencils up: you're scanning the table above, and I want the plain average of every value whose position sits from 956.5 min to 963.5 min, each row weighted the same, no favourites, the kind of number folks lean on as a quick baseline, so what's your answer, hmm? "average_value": 552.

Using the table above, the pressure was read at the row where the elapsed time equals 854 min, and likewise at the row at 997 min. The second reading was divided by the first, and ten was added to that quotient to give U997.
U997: 11.2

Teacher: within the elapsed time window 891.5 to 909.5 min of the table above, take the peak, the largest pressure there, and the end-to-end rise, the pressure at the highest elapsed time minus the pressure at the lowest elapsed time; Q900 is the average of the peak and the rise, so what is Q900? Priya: 241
